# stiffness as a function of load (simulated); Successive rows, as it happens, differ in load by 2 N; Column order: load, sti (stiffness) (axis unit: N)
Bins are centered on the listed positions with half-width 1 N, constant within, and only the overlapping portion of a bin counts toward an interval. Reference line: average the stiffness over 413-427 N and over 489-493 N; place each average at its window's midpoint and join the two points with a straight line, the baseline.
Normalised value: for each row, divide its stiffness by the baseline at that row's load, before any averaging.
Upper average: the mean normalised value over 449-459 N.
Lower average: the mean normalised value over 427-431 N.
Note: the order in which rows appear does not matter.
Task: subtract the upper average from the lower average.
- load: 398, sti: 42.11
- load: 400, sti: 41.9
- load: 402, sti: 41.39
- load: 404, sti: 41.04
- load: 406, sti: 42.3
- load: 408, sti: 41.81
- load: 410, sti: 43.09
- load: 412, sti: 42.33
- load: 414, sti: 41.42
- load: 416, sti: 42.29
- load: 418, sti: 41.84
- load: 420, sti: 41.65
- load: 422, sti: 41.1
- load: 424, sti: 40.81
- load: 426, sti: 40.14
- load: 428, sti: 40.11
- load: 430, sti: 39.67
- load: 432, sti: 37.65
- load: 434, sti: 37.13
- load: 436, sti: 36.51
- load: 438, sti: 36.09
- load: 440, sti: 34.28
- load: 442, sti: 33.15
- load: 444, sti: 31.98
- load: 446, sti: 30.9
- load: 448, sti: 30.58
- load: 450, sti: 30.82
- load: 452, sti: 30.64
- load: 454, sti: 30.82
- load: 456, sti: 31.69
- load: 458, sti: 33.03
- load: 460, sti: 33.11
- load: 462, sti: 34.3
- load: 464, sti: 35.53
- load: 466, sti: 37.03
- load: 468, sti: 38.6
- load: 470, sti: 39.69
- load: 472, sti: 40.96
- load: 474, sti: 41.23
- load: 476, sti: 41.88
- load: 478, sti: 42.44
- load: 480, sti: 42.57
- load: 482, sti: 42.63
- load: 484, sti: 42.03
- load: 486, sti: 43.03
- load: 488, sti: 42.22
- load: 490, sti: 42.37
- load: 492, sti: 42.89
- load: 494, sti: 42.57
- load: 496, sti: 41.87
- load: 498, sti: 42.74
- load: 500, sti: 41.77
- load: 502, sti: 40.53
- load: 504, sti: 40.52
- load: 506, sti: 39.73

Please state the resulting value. 0.21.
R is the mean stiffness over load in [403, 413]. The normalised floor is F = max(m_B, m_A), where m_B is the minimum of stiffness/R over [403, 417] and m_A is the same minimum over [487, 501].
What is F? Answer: 0.992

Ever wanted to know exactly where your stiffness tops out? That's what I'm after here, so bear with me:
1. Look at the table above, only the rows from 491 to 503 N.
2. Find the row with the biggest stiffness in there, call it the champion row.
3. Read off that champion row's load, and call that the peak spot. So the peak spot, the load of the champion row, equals 492 N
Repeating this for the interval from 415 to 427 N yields 416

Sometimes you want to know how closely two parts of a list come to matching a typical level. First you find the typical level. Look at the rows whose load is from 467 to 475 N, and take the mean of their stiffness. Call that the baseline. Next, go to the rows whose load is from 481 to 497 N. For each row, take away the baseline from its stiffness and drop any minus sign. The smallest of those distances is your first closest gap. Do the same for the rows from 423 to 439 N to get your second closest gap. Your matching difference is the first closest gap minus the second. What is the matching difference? 1.7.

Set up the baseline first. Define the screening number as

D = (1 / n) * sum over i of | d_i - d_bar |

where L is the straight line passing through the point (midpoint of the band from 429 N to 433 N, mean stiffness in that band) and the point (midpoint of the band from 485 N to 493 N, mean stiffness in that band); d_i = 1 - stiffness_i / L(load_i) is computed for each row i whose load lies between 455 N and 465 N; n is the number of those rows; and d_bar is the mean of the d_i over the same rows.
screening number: 0.02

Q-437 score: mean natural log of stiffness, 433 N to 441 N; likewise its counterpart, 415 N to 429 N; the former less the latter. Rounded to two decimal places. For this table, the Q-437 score -0.13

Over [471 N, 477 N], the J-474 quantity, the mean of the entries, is 41.4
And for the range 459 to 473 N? 37.0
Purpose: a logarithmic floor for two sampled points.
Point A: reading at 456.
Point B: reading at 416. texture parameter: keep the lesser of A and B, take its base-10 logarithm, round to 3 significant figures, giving 1.50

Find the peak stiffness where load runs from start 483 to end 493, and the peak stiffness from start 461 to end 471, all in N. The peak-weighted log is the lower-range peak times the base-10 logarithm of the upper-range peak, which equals 65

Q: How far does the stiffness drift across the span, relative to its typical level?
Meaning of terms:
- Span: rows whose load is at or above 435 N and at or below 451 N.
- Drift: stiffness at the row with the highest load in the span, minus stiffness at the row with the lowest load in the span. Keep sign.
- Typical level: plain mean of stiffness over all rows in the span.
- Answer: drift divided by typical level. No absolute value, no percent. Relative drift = -0.172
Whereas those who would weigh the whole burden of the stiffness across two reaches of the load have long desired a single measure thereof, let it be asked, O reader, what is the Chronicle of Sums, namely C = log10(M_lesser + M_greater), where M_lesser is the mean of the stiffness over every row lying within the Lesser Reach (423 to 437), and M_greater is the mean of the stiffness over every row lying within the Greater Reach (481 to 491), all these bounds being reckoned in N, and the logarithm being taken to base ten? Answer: 1.91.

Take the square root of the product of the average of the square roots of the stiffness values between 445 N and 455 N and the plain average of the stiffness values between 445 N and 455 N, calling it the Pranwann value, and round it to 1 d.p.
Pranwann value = 13.1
